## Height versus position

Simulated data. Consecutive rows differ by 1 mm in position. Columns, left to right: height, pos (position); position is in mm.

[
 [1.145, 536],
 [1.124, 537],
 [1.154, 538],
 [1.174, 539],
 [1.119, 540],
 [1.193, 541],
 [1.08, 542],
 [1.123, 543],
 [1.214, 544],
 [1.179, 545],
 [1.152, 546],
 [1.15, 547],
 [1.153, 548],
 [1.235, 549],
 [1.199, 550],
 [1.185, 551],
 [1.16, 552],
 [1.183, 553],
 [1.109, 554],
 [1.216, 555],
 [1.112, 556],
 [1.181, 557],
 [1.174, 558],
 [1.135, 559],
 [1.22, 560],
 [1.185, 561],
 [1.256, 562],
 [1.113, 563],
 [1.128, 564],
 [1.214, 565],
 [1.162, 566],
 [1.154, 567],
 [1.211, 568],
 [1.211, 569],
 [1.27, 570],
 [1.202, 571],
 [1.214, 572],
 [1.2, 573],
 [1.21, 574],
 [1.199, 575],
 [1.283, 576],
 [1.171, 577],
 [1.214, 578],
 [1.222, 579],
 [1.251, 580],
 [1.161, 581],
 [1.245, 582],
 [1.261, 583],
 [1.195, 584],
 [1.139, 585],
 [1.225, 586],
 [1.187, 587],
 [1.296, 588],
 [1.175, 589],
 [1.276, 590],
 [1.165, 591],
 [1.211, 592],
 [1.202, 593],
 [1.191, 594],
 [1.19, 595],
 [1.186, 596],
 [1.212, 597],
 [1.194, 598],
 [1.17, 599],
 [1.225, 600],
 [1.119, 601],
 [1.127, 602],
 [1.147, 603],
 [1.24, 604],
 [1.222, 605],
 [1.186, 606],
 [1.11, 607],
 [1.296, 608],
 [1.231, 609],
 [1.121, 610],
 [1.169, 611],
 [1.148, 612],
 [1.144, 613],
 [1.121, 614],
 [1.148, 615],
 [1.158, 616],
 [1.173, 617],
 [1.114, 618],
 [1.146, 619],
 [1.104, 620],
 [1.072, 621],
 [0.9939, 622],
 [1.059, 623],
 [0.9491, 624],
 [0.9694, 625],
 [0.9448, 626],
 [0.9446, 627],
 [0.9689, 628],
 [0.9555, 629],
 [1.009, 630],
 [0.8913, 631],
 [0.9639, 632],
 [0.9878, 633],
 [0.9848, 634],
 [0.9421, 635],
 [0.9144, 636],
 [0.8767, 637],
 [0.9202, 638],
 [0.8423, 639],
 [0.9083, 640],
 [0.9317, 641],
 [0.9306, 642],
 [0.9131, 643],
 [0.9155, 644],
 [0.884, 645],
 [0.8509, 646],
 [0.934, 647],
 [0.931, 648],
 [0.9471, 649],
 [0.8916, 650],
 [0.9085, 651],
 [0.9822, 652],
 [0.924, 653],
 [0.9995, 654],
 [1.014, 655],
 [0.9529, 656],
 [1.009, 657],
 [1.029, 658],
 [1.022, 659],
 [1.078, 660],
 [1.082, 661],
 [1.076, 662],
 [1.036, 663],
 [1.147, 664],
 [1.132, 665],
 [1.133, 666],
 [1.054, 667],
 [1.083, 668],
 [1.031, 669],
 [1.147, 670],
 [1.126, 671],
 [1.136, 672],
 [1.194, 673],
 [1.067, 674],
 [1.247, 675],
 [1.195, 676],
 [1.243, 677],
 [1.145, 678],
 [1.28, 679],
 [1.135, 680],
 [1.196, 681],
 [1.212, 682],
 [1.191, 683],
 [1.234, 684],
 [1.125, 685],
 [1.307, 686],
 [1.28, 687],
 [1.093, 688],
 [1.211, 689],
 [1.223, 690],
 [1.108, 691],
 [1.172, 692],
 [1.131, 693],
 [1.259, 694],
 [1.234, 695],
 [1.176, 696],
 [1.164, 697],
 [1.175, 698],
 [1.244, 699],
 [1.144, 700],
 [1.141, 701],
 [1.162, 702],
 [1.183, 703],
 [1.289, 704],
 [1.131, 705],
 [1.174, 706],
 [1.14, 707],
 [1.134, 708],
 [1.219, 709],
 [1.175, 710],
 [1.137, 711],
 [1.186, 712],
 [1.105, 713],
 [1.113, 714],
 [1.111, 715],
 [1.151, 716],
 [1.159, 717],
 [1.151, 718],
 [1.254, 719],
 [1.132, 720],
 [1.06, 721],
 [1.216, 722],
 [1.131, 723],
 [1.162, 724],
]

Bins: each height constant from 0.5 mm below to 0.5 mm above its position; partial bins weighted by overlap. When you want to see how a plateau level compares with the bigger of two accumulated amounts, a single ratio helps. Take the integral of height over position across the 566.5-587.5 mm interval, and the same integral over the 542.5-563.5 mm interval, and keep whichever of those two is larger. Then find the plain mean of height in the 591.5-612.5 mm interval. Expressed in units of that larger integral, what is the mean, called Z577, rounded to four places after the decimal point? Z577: 0.0466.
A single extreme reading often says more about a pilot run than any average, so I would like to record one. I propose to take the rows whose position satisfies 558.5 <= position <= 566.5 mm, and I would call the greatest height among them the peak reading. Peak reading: 1.256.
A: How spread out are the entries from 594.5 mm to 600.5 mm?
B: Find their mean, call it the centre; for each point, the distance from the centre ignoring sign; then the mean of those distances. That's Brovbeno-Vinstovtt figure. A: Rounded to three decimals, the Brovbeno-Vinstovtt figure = 0.015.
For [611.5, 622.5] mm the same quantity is 0.036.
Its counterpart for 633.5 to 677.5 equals 0.091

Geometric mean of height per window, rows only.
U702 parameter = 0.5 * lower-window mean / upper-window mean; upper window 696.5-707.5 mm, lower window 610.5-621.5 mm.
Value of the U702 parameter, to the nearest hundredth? 0.48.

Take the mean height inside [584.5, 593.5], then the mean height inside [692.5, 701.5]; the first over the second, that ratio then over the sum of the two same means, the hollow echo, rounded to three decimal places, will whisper 0.426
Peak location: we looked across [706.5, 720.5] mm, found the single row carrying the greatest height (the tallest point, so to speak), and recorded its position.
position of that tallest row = 719 mm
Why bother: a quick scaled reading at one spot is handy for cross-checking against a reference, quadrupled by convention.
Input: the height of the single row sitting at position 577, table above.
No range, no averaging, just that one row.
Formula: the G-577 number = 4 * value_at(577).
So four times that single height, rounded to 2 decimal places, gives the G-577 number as 4.68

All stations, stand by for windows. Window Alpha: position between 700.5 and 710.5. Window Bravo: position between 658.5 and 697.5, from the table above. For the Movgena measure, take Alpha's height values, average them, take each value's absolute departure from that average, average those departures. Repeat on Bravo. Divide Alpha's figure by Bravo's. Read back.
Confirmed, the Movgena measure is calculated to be 0.54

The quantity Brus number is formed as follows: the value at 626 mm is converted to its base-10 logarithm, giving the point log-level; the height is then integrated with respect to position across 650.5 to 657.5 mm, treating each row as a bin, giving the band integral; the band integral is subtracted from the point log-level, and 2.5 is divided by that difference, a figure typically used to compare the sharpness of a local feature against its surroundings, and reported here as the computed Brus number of -0.367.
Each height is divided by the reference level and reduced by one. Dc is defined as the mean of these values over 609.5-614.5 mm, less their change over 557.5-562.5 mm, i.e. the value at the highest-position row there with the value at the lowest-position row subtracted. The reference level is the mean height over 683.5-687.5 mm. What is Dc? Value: -0.14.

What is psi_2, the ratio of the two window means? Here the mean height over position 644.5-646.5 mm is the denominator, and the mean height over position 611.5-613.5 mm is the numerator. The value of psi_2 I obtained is 1.3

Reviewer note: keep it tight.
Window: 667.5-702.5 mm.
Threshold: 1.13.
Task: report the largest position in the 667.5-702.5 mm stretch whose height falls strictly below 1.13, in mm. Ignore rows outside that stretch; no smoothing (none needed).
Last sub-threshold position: 691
